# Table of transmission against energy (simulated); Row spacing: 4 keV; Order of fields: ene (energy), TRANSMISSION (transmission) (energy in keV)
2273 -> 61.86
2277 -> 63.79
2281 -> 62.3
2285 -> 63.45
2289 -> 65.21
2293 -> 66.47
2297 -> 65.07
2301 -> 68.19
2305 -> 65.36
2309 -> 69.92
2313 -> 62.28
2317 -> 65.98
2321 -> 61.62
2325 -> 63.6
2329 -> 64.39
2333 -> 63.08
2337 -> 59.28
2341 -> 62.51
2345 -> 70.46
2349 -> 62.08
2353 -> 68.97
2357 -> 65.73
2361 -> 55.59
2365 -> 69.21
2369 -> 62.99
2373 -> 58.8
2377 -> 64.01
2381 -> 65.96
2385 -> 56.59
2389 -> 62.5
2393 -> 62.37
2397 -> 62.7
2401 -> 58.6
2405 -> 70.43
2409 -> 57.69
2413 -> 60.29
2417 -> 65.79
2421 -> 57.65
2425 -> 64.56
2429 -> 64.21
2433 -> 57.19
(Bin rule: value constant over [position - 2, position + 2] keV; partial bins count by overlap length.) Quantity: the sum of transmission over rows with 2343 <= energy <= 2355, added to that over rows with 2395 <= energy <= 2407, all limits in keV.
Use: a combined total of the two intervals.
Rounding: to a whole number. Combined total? 393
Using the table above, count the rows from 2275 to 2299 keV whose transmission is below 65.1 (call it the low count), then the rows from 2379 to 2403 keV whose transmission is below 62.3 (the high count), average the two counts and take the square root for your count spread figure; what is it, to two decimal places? 1.73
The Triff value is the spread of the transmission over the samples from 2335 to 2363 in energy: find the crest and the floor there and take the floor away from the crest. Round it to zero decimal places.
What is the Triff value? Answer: 15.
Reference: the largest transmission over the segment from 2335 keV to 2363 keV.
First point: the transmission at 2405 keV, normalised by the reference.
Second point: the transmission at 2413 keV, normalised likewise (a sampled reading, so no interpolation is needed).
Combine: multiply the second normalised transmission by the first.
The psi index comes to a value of 0.86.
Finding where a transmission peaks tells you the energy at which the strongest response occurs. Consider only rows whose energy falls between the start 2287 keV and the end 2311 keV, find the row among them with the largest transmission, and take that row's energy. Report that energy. 2309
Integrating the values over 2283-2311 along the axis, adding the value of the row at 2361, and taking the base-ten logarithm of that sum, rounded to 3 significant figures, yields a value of 3.28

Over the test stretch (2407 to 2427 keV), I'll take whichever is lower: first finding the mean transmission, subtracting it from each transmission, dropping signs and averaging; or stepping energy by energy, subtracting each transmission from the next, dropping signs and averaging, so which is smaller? 3.2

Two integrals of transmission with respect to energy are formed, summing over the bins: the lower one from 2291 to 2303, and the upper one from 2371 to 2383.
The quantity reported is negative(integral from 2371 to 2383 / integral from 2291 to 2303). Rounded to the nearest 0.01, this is -0.95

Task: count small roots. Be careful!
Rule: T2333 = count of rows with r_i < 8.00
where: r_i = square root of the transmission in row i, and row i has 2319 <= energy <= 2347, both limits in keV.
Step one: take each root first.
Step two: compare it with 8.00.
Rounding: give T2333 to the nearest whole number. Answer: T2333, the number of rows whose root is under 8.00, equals 5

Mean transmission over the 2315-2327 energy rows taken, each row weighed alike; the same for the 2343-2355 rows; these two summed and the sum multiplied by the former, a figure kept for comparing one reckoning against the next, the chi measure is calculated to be 8343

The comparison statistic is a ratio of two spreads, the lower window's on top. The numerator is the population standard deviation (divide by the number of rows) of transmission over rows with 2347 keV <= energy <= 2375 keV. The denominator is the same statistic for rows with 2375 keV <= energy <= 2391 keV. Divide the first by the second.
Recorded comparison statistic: 1.3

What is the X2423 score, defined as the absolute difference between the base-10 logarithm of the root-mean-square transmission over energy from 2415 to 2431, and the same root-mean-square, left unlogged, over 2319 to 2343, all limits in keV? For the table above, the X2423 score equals 60.6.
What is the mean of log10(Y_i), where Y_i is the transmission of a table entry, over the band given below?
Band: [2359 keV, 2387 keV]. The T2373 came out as 1.790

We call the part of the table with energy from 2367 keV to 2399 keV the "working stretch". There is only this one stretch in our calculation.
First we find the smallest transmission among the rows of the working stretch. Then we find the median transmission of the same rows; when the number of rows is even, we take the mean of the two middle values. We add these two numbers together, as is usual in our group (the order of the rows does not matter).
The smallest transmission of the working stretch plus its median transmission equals 119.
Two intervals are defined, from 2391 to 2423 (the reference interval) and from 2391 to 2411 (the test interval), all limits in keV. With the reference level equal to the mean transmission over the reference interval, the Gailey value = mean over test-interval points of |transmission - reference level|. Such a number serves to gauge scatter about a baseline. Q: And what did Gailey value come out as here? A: 3.5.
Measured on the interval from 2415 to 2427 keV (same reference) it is 3.6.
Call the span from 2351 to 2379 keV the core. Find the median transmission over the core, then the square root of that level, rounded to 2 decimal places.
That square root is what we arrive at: 8.00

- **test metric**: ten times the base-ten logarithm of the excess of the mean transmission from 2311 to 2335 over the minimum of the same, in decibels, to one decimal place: 2.7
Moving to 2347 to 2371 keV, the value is 9.3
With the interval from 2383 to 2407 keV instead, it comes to 7.5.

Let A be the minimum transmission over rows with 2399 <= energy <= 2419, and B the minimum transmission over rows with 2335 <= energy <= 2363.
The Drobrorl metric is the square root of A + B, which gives 10.6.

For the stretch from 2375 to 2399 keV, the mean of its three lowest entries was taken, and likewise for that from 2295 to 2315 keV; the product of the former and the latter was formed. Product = 3885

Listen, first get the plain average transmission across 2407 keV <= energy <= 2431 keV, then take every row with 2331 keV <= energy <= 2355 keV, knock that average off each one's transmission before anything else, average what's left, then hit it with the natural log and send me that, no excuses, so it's 1.0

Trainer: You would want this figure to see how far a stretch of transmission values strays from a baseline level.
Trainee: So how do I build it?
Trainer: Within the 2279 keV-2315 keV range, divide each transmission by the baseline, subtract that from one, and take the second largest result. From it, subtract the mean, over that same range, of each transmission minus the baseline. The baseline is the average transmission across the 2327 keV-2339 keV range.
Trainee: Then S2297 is -3.1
